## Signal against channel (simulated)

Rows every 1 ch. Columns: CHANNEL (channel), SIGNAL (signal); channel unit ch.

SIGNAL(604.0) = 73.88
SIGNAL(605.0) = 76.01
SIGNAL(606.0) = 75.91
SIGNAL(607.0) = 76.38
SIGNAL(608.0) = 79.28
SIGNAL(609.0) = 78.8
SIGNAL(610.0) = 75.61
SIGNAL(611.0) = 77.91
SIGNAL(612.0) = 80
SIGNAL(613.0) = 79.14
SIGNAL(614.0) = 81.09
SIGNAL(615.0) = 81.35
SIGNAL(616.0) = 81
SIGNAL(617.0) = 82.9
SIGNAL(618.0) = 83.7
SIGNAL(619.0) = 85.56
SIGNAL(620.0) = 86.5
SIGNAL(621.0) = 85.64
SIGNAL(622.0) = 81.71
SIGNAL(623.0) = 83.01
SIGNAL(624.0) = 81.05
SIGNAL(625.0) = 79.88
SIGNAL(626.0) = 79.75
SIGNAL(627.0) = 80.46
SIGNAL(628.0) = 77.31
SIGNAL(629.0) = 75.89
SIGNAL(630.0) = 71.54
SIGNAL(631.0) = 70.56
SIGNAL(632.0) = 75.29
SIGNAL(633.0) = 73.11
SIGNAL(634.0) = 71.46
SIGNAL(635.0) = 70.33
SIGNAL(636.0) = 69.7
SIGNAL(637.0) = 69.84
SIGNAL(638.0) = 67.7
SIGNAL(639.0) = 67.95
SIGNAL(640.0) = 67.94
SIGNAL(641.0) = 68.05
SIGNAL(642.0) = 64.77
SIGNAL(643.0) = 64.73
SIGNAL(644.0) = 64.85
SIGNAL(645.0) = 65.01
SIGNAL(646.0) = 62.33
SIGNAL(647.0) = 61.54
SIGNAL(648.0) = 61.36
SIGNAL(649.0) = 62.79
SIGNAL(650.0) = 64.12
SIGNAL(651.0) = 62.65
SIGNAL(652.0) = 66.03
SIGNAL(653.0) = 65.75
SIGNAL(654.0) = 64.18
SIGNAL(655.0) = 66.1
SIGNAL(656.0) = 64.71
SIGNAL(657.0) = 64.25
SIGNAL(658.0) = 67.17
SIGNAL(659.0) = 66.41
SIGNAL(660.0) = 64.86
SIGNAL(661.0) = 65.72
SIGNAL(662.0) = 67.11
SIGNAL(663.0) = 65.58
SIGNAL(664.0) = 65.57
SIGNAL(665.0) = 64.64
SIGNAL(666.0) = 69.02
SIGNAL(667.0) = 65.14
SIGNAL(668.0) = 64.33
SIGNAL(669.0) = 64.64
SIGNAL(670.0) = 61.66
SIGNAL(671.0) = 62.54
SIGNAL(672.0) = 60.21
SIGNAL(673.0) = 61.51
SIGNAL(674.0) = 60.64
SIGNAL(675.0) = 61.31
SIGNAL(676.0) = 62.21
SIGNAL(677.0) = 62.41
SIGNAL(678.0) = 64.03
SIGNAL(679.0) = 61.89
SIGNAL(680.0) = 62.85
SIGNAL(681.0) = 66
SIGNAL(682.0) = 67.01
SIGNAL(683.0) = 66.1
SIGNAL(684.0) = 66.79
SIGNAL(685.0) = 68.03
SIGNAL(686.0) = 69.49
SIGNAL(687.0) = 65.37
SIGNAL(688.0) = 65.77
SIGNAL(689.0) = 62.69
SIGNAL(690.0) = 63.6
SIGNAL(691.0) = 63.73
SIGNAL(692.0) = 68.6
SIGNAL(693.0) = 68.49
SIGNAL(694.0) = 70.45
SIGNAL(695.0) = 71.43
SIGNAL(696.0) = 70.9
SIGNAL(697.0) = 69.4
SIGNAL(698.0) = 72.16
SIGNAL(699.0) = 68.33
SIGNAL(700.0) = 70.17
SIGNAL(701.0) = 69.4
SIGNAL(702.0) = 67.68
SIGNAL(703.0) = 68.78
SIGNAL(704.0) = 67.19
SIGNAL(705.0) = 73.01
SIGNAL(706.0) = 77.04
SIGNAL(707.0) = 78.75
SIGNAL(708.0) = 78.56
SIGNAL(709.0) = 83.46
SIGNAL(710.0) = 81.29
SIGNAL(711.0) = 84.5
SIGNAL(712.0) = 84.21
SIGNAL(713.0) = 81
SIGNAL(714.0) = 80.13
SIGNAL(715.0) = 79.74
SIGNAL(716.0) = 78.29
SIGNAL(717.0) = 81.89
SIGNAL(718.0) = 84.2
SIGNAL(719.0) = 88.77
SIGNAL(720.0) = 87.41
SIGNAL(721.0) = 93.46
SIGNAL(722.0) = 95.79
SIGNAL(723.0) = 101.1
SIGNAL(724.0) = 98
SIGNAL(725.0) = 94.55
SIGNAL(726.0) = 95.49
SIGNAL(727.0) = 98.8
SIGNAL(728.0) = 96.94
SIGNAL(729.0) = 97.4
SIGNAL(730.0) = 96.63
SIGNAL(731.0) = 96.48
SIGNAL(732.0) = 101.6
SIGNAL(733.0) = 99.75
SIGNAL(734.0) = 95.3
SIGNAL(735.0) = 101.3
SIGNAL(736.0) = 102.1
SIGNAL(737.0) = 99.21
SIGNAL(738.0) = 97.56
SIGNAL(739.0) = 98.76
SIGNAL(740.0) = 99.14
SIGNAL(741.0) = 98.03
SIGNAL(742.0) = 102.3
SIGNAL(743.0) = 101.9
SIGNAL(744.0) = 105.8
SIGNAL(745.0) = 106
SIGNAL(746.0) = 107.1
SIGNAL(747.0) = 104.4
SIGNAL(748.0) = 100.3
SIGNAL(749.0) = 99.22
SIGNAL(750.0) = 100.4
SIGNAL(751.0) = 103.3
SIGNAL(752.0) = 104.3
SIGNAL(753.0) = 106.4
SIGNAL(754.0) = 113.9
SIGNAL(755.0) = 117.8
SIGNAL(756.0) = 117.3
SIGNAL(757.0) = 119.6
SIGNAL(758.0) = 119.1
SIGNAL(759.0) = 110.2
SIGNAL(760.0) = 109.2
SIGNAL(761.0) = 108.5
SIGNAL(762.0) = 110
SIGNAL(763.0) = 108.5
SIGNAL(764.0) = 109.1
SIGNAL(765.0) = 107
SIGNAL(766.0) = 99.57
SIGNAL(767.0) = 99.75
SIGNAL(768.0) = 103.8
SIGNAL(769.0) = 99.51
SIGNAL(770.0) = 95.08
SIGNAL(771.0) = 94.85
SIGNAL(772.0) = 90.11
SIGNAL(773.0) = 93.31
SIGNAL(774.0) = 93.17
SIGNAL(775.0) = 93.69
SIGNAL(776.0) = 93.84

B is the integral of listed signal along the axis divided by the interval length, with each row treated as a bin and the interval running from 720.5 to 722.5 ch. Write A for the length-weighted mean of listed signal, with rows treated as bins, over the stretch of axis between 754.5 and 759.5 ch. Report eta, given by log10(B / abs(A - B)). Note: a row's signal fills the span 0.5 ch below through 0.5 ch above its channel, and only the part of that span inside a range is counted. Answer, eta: 0.63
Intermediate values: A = 117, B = 95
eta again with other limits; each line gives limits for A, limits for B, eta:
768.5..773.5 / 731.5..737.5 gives 1.27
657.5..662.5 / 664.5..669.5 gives 1.97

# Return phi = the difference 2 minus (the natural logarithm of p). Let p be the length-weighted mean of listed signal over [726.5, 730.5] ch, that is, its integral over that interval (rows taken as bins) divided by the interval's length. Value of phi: -2.58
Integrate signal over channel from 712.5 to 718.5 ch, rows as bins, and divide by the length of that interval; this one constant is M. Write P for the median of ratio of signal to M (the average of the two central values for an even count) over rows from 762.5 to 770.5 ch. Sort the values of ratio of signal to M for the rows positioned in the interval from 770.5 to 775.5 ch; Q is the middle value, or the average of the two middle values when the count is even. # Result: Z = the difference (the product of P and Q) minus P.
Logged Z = 0.2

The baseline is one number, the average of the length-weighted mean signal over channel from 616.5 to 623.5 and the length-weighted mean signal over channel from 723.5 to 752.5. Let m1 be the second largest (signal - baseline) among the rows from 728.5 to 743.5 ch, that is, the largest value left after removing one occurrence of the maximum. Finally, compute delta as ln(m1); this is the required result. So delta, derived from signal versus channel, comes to 2.30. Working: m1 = 10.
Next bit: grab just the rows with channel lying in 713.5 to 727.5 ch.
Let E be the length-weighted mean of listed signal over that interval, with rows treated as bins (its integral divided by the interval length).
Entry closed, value 90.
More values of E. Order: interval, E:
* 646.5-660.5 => 64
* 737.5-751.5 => 102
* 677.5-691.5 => 65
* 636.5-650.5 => 65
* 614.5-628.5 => 82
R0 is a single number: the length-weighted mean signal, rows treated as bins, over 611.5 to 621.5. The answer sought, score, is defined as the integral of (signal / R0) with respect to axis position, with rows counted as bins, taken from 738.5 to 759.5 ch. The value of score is 27.0 ch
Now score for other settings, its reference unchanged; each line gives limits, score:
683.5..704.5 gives 17.3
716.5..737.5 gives 24.3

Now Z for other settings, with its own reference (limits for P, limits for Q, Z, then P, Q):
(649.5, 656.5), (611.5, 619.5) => 0.0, 0.80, 1.0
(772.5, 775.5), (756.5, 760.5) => 0.5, 1.15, 1.4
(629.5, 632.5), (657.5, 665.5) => -0.2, 0.88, 0.8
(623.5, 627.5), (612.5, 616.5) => 0.0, 0.99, 1.0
